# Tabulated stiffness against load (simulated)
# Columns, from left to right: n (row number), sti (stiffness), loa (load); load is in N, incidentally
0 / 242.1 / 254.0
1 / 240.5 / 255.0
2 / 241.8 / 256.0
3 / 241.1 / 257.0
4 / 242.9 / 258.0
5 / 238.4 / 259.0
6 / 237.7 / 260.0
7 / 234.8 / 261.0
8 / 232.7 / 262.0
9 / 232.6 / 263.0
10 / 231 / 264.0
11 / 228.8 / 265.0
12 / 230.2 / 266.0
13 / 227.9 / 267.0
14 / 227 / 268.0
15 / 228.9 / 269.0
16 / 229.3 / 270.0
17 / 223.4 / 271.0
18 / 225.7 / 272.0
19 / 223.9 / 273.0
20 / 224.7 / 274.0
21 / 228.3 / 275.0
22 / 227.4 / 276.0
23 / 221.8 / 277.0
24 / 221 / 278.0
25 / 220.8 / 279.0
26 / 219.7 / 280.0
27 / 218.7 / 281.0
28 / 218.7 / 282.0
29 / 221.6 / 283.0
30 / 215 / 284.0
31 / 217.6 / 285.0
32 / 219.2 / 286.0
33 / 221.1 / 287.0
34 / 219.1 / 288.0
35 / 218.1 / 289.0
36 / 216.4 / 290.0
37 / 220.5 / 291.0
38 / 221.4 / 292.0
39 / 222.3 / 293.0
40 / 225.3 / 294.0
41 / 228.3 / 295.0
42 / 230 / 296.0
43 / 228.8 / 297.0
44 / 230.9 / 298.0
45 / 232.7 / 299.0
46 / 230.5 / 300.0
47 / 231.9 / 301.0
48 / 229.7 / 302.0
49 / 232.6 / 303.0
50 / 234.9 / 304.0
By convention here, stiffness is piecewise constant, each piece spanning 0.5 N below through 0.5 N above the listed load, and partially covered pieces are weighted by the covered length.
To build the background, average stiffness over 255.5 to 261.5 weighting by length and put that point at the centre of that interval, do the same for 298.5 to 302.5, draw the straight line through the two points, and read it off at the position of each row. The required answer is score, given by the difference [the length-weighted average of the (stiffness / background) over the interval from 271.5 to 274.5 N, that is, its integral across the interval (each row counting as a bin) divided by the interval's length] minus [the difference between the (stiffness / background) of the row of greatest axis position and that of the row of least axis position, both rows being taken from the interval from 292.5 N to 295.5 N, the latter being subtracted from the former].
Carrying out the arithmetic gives 0.923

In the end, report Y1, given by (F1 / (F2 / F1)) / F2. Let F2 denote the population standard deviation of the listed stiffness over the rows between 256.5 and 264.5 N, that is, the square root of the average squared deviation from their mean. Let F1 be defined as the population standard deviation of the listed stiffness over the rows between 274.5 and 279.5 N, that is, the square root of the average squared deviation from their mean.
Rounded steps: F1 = 3.3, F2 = 4.0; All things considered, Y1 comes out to 0.7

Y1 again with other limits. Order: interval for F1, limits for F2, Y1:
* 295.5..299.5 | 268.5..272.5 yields 0.3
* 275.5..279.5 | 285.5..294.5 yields 1.2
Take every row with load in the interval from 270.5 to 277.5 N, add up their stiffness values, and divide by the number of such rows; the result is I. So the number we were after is 225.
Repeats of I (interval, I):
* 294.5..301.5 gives 230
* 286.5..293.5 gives 220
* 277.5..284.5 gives 219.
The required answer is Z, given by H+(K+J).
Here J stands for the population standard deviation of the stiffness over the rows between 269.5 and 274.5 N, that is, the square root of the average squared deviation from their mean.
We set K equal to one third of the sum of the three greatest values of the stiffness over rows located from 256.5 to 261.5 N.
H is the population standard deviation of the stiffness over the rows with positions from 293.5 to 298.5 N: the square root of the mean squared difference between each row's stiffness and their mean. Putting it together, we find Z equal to 245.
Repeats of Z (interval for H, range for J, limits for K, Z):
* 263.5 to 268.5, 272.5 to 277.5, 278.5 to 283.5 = 225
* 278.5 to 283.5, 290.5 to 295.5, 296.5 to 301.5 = 236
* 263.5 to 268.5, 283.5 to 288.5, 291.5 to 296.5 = 231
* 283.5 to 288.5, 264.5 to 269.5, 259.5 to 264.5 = 238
